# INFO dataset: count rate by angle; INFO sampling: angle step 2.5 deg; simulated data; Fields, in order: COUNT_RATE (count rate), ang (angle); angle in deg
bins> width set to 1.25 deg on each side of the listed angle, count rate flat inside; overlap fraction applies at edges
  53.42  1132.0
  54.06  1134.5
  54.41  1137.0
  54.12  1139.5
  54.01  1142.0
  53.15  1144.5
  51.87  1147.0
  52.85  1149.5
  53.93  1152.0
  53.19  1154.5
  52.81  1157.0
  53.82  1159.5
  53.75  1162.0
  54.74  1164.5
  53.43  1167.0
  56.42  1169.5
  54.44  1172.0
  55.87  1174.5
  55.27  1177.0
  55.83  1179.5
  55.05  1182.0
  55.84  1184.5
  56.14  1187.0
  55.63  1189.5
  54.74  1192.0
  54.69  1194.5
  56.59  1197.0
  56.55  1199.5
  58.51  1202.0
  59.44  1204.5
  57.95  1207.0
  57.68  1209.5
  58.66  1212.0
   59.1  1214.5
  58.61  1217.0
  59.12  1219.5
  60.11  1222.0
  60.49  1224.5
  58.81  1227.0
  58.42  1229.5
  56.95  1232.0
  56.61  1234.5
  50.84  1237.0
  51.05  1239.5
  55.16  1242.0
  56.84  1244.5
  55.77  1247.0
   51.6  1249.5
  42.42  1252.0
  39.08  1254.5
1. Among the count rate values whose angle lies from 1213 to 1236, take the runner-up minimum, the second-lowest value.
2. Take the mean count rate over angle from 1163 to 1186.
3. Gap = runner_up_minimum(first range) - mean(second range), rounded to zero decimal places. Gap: 2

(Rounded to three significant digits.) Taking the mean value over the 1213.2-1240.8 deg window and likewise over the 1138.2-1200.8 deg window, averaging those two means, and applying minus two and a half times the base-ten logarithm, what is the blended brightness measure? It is -4.37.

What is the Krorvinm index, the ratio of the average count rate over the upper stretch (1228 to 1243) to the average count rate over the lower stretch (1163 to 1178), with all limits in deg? 1.00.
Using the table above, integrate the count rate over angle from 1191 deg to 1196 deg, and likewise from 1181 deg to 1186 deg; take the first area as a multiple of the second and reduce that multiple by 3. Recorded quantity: -2.01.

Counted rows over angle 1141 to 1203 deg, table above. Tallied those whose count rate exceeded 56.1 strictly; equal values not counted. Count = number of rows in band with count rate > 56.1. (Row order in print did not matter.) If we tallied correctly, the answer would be 5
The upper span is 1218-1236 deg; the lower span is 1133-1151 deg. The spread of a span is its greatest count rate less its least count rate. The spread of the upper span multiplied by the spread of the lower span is 10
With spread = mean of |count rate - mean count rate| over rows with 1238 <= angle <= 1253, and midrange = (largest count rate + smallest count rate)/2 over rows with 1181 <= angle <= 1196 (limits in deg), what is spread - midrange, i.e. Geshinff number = -51.6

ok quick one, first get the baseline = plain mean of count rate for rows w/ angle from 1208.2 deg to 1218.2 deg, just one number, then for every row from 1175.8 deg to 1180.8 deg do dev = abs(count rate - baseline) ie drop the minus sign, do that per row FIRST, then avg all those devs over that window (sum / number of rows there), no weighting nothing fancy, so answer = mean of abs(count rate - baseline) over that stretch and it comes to 3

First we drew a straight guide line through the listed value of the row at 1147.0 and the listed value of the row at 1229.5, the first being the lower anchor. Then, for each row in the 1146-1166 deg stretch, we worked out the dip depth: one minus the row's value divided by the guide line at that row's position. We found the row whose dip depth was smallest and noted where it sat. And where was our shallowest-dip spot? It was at 1152.0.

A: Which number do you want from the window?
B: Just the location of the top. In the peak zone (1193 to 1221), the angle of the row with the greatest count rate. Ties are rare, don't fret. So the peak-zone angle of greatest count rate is 1204.5 deg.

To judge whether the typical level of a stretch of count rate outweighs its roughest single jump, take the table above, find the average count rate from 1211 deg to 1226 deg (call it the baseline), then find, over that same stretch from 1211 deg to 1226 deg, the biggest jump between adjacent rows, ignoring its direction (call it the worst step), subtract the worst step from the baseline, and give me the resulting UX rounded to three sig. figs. 58.4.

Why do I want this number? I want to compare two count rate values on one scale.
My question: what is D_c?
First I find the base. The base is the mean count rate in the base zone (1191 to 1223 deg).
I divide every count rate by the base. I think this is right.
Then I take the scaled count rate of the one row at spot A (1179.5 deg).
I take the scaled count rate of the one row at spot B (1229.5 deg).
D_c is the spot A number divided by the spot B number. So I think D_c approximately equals 0.96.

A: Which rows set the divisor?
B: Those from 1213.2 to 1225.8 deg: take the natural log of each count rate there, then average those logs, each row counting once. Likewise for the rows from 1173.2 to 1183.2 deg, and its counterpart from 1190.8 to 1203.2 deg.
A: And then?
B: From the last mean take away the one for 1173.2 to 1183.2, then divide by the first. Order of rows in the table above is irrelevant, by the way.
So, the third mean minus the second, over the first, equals 0.0030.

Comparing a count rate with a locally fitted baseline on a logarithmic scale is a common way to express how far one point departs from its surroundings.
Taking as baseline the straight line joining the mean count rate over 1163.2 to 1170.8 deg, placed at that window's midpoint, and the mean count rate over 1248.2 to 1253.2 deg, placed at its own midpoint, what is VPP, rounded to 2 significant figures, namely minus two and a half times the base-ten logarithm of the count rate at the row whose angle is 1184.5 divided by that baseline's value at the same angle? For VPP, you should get -0.052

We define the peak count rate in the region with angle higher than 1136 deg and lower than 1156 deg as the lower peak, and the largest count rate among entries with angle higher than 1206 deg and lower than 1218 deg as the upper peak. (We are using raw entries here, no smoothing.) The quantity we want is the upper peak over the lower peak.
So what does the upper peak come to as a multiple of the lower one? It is 1.09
